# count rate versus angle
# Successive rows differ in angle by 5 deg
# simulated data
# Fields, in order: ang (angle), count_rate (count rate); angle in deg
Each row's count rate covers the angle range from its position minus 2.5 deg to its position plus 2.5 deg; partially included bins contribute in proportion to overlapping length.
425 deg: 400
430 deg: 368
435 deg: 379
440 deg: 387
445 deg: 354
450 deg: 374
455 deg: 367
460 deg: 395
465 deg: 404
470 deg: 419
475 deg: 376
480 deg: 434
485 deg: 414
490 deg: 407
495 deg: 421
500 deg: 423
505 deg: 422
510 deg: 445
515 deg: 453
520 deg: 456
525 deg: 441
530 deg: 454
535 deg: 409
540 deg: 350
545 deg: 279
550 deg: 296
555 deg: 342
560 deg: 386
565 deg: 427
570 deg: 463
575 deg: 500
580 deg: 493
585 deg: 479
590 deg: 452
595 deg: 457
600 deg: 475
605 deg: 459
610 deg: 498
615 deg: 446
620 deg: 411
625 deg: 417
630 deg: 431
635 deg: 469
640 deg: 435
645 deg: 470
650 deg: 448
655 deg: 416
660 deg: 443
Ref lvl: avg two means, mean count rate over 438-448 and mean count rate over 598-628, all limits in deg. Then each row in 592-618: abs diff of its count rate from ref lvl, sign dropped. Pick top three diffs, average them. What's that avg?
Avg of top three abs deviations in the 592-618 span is 67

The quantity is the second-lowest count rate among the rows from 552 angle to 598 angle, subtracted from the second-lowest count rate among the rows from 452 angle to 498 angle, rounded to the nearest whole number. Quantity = -10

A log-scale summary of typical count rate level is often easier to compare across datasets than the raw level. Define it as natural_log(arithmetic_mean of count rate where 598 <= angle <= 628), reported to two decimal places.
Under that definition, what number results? 6.11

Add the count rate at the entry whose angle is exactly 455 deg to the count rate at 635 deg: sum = 836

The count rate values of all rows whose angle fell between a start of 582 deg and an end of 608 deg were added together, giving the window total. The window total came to 2322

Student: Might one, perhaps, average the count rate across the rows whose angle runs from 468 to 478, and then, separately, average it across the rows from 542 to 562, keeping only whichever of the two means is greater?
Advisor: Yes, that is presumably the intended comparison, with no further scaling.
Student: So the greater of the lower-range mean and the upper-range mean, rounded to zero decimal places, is 398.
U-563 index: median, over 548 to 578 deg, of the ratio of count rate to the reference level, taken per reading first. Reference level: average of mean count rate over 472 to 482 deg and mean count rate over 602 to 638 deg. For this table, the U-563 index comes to 0.95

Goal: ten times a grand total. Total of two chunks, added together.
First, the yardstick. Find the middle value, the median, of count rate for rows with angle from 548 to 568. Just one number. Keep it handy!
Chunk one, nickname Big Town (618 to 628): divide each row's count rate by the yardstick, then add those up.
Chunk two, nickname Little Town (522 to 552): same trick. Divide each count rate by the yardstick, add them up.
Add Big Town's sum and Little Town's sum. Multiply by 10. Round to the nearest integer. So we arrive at 84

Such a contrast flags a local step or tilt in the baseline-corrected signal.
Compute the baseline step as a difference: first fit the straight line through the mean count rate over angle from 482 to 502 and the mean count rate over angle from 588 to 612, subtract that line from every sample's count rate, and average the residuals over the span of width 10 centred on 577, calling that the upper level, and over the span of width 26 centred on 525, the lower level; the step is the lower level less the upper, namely -29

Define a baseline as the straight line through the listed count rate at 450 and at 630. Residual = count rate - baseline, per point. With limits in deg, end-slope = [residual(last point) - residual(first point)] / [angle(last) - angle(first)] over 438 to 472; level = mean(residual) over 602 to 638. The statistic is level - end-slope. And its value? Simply 19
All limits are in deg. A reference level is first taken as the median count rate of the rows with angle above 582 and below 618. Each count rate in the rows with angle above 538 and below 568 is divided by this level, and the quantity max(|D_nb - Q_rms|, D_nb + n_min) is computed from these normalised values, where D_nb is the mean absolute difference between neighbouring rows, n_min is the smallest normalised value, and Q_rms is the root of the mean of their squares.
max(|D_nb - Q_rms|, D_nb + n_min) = 0.70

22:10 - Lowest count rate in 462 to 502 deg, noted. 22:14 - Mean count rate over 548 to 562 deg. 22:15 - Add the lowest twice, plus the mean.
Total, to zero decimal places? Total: 1093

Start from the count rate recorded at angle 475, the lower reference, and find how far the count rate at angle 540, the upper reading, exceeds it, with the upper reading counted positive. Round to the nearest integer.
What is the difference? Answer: -26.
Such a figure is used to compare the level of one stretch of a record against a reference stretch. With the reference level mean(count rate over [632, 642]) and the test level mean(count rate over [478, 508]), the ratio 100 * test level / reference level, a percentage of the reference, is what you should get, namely 93.0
